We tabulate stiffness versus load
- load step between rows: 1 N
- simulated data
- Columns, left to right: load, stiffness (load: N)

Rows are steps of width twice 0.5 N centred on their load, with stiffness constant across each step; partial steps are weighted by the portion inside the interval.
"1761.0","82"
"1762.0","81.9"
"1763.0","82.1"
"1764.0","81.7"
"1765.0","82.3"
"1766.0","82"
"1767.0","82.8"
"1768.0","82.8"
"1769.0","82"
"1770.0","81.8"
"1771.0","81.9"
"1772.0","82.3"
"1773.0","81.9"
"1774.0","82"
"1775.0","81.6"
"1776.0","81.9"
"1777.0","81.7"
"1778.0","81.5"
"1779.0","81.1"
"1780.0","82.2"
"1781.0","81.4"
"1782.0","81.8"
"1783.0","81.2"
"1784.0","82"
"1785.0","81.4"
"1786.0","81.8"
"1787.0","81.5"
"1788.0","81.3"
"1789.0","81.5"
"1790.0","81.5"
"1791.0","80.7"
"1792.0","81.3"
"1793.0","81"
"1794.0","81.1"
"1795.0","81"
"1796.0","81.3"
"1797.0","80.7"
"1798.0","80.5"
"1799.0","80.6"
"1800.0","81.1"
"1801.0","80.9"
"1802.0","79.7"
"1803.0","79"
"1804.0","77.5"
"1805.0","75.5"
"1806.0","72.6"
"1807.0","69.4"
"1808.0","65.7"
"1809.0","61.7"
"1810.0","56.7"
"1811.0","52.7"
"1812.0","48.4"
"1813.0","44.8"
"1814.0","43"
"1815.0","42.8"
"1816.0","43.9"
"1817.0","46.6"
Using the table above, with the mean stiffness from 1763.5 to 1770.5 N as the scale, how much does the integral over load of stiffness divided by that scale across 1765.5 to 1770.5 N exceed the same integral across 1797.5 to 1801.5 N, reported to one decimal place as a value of 1.1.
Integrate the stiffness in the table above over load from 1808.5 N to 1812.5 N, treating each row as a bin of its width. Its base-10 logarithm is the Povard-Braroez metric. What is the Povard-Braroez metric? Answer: 2.34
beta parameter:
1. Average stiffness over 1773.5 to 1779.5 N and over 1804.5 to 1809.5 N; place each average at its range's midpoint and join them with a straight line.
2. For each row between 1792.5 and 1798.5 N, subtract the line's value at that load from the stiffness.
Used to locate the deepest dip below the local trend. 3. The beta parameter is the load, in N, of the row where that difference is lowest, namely 1793.0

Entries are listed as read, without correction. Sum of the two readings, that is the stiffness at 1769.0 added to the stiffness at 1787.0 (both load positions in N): 163.5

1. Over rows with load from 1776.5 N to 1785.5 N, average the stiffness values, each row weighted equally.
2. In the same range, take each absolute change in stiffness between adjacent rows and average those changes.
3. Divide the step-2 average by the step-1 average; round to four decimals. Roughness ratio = 0.0075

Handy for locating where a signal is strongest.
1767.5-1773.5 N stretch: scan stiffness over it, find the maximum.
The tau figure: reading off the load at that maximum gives 1768.0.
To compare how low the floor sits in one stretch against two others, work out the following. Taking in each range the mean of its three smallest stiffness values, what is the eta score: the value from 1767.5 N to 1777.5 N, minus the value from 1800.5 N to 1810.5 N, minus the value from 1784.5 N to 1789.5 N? -61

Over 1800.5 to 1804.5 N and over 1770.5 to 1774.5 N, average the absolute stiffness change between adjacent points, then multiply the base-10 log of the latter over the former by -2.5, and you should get 1.4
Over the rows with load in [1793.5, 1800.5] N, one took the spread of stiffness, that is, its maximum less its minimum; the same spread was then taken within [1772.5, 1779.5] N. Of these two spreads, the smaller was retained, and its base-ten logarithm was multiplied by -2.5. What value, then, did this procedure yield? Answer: 0.24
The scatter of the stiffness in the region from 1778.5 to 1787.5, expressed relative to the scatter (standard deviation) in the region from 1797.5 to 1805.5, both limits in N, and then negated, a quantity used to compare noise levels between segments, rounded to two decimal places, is -0.19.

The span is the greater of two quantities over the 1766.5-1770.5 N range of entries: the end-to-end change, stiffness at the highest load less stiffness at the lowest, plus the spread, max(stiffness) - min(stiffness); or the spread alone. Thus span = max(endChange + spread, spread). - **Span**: 1.0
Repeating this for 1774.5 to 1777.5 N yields 0.4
